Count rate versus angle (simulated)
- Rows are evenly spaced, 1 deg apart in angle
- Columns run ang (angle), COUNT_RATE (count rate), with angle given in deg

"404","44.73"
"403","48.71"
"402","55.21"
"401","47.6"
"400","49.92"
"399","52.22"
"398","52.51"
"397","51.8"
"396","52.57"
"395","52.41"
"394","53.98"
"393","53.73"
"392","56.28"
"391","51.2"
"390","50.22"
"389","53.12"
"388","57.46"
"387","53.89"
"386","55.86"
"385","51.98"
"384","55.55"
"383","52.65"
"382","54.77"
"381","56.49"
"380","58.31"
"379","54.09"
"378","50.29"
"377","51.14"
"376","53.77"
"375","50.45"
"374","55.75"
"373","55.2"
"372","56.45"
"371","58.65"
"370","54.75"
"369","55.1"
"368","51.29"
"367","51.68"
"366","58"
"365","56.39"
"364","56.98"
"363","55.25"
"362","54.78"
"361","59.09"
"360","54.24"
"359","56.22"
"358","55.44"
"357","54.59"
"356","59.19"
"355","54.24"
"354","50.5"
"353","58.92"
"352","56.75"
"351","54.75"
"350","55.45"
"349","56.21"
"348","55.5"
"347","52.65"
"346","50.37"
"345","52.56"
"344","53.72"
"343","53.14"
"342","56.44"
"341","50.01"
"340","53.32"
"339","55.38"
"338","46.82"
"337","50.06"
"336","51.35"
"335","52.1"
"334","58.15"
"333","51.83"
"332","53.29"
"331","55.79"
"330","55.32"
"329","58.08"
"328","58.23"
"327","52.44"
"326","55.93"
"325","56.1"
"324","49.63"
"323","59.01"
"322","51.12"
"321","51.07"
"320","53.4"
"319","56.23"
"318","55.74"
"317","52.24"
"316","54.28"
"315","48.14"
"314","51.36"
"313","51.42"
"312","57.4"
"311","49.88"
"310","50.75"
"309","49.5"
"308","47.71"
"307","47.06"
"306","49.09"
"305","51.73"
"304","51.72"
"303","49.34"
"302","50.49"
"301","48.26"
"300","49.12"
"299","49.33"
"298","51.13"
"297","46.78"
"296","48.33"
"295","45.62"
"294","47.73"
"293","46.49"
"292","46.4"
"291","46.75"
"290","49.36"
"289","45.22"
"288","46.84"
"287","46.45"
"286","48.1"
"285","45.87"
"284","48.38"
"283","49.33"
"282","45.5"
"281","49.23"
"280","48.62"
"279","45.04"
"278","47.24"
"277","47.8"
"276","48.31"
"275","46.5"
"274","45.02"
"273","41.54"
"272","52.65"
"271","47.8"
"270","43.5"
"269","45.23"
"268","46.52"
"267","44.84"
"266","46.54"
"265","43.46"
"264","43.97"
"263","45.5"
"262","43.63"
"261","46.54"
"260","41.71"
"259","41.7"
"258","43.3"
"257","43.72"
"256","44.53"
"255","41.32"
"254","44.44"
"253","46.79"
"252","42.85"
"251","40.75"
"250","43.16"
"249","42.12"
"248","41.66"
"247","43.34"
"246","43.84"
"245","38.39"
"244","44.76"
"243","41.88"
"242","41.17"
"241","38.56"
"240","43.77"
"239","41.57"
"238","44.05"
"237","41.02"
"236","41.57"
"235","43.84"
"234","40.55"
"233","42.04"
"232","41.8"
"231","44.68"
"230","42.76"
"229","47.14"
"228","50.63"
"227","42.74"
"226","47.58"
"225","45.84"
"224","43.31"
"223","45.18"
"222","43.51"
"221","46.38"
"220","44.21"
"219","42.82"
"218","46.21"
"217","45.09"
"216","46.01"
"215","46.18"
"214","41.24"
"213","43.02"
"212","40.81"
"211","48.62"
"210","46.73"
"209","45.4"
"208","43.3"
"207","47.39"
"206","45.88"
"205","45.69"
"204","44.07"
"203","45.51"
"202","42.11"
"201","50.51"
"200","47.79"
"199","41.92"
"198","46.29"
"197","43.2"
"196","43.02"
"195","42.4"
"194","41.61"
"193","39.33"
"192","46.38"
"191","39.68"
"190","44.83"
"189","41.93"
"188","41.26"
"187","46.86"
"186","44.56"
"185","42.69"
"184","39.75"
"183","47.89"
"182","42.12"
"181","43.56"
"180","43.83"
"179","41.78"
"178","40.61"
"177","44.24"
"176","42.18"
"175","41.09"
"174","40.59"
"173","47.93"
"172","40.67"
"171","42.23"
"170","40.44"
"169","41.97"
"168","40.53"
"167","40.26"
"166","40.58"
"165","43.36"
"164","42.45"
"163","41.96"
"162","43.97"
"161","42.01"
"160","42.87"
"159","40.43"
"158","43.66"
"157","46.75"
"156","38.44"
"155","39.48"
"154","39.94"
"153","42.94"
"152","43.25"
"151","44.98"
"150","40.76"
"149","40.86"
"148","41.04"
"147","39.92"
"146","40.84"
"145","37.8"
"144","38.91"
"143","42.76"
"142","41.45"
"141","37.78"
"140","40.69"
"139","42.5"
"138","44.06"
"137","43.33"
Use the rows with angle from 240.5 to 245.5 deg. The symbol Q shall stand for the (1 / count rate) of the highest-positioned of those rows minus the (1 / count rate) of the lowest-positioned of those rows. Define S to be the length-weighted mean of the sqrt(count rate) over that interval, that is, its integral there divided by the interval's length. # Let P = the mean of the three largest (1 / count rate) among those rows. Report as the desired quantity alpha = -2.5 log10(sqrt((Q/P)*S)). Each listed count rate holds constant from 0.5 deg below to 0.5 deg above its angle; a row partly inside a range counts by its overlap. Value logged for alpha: 1.9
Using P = 0.0254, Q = 0.0001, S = 6.40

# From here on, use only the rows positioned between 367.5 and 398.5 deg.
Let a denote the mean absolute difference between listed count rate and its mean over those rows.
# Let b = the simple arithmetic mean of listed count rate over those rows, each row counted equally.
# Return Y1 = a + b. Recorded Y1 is 56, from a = 1.92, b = 54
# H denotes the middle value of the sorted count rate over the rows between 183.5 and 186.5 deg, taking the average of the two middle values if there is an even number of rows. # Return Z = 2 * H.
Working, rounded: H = 43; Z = 85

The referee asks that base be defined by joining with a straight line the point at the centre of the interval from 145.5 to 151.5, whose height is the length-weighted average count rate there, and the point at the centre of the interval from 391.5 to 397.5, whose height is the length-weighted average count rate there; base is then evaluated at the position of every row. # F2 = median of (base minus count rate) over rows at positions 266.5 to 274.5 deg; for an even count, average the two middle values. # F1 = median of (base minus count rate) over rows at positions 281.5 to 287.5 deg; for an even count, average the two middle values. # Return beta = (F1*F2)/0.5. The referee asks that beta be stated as 4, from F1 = 0.9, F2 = 2.2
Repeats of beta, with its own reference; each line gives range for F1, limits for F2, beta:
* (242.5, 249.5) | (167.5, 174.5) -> 15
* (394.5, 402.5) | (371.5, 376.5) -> -7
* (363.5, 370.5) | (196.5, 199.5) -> -3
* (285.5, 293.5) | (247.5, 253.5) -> 13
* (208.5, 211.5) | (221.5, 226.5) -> 1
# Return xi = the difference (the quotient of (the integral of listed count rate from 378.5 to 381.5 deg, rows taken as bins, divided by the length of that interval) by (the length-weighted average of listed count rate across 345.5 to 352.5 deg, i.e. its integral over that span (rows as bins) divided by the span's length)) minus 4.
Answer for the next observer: -2.97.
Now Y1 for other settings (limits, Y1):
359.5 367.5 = 58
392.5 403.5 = 54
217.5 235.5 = 46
